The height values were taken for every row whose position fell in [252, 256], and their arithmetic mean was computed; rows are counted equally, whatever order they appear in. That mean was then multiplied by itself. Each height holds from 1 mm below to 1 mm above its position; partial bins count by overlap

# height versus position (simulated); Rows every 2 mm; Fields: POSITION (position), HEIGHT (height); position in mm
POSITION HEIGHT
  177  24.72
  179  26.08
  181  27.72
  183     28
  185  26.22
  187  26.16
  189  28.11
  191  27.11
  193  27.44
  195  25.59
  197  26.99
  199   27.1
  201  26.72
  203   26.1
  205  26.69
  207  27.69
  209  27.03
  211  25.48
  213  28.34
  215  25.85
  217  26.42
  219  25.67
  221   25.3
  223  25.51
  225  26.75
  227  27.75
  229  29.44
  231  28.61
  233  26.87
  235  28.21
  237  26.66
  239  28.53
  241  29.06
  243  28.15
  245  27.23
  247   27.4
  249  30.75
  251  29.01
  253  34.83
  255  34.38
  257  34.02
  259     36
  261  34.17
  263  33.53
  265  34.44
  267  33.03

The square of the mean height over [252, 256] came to 1198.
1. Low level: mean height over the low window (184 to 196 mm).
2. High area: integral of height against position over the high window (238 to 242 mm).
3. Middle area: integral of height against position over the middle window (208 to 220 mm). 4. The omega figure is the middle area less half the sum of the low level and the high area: 247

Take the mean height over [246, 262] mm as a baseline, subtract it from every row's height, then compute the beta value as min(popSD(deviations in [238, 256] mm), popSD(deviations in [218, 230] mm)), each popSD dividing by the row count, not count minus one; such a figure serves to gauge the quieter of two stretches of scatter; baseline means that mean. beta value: 1.5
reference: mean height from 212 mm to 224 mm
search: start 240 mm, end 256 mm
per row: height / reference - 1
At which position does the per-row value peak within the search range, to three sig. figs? 253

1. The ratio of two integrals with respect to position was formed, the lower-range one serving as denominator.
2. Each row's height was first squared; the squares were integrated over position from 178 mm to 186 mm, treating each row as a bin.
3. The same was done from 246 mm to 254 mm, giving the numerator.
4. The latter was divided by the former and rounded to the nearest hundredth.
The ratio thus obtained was 1.28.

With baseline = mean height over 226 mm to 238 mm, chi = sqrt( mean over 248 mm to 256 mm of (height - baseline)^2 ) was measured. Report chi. 5.0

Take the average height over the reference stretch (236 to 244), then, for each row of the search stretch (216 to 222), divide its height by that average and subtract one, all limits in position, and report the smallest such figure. -0.10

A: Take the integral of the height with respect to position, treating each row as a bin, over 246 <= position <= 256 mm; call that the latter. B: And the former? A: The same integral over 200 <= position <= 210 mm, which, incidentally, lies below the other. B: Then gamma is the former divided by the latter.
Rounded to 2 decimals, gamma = 0.86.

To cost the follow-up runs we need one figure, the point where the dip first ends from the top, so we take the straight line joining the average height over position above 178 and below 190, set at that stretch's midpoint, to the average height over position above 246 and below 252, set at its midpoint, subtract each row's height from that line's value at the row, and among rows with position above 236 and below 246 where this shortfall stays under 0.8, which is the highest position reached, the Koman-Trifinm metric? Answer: 243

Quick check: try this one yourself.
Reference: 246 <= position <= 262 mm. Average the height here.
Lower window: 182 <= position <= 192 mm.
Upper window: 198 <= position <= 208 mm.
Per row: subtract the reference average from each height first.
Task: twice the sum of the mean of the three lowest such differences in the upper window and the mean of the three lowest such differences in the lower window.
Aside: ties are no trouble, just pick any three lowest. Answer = -24.3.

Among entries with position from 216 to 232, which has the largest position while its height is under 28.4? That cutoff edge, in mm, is 227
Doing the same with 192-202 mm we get 201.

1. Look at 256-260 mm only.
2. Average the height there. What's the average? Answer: 35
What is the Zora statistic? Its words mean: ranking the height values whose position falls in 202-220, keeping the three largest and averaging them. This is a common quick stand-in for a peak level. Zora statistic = 27.7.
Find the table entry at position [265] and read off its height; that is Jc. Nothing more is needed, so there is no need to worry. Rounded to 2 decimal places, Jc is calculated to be 34.44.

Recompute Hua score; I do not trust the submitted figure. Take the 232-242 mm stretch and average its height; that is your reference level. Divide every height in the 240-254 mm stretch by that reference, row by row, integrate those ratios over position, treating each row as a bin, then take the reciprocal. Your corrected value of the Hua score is 0.067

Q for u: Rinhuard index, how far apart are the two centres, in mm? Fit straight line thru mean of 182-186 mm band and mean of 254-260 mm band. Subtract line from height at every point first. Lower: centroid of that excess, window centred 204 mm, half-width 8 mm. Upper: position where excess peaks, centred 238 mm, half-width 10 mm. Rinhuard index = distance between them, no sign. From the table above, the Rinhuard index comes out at 23.7 mm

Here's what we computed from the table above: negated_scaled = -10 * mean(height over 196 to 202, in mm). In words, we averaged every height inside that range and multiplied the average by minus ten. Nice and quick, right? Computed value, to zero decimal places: -269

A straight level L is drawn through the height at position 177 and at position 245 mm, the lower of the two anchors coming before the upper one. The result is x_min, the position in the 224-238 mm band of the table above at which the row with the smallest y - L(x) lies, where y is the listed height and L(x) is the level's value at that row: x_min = 237 mm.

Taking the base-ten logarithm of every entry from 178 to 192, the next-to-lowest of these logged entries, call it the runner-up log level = 1.42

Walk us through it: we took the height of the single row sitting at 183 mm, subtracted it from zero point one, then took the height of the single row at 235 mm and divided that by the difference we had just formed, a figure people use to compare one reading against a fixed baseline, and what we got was -1.01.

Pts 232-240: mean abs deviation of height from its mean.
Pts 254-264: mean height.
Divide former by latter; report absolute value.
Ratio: 0.023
